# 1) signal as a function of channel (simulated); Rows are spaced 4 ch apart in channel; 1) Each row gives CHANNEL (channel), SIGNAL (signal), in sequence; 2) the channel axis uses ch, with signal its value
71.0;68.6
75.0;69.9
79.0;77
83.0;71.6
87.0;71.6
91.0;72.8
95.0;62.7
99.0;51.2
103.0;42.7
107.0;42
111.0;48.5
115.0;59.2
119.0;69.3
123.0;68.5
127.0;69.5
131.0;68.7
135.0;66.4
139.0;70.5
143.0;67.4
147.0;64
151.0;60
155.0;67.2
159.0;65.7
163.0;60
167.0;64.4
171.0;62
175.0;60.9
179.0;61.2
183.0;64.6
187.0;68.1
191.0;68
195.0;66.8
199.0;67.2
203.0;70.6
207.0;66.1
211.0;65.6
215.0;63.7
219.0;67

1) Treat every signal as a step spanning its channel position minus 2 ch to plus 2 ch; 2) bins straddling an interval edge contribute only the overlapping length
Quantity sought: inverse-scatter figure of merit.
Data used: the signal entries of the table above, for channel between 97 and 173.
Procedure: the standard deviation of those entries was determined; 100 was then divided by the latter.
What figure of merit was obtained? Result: 11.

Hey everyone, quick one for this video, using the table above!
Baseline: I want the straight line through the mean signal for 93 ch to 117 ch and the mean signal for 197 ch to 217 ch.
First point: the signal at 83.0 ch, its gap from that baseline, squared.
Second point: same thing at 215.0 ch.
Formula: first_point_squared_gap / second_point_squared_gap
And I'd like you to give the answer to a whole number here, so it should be 33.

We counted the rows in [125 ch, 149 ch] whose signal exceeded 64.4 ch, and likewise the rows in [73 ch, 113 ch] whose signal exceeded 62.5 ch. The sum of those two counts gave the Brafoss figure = 11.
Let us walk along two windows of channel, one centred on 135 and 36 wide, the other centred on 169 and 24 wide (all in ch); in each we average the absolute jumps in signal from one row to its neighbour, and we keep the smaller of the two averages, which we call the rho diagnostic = 2.4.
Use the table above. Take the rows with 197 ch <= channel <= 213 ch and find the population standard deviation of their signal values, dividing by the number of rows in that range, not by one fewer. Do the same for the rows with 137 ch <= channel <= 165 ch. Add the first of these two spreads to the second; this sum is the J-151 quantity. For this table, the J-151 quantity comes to 5.6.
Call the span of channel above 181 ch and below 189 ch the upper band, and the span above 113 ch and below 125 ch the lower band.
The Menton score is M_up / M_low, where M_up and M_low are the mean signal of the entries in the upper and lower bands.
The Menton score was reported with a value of 1.01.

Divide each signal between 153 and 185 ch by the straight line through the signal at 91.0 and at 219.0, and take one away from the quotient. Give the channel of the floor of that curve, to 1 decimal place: 163.0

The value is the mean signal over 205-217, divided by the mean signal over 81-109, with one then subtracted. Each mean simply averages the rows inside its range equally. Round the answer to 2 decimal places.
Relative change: 0.10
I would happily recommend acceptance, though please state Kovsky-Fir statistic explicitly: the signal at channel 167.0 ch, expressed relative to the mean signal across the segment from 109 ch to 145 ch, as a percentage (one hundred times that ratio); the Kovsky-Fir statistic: 99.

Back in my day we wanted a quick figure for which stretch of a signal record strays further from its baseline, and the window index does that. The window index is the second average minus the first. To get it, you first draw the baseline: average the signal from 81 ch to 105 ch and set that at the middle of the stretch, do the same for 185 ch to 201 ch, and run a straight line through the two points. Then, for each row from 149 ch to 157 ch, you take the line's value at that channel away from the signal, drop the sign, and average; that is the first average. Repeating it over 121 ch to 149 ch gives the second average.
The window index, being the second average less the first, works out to 0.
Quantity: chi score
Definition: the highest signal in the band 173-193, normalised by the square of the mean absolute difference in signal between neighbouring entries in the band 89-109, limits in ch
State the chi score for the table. 1.1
